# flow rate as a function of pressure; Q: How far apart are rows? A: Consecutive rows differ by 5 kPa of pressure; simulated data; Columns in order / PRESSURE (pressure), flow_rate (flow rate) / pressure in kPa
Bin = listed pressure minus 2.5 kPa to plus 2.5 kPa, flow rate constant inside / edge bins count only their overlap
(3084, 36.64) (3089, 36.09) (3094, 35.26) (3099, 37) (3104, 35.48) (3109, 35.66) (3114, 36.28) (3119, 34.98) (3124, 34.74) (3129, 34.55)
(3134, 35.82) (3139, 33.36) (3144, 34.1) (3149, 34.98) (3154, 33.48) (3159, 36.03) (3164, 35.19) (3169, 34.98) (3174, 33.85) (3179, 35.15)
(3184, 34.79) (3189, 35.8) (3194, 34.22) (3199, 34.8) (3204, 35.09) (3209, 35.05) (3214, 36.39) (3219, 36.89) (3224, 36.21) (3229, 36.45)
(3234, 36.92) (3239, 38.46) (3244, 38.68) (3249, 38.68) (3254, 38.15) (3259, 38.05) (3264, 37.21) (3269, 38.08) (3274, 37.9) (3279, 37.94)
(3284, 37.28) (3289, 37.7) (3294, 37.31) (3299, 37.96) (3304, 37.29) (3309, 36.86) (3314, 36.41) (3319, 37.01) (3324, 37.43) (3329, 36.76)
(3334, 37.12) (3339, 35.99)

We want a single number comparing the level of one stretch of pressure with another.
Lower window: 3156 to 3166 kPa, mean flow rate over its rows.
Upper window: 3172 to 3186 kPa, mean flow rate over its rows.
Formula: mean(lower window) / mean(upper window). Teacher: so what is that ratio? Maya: 1.03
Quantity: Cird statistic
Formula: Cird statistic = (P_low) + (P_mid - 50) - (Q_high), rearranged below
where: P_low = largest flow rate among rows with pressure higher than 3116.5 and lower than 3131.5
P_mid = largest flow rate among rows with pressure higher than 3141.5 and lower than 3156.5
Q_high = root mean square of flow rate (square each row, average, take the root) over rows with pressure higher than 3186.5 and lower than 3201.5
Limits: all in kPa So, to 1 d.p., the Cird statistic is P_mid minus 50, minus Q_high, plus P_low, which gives -15.0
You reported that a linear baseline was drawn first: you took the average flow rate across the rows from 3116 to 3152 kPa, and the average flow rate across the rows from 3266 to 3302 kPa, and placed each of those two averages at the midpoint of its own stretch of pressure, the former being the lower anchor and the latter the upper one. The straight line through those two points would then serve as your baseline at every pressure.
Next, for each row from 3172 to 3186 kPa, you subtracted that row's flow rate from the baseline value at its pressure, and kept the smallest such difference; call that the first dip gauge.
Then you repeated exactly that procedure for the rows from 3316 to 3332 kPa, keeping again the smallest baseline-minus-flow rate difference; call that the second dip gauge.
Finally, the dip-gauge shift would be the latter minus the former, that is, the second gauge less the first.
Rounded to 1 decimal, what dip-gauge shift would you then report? 0.7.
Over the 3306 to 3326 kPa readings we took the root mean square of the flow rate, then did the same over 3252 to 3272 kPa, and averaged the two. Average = 37.4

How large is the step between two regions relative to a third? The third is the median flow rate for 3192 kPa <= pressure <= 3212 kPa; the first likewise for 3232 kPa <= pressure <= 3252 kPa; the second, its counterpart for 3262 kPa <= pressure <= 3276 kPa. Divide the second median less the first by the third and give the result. -0.02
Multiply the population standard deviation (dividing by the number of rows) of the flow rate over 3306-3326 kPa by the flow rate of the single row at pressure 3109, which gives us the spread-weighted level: 13.0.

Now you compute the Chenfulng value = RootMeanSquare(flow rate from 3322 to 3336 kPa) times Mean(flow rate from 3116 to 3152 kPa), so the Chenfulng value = 1286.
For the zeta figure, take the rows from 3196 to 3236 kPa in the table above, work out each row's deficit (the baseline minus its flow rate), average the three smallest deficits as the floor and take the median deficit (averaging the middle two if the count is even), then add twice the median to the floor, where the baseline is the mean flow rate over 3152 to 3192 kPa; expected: -4.6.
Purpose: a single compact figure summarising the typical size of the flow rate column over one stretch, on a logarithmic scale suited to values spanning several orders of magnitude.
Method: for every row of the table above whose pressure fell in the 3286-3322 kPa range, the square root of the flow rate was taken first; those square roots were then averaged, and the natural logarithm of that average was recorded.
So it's 1.81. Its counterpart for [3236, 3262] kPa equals 1.82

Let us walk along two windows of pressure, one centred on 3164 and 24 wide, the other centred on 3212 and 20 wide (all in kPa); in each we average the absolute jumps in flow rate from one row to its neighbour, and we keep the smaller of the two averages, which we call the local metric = 0.63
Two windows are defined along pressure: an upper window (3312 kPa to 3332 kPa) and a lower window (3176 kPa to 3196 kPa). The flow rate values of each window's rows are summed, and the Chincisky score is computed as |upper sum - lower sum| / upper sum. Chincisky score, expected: 0.052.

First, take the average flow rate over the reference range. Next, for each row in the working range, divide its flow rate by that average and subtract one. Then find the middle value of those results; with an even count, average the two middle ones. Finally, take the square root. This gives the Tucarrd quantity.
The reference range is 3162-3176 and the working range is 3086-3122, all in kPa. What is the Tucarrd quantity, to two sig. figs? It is 0.17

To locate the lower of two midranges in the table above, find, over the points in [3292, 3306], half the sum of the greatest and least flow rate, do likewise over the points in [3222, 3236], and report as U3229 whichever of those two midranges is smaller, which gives 36.6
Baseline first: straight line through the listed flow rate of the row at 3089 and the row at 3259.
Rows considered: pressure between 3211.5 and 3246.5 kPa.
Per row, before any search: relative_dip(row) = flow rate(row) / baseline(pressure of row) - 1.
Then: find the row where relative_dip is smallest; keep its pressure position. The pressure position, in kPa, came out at 3224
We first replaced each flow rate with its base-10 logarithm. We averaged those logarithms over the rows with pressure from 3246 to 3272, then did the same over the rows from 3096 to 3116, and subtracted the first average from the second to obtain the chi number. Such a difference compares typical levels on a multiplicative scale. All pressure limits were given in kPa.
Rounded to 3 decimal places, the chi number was -0.023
